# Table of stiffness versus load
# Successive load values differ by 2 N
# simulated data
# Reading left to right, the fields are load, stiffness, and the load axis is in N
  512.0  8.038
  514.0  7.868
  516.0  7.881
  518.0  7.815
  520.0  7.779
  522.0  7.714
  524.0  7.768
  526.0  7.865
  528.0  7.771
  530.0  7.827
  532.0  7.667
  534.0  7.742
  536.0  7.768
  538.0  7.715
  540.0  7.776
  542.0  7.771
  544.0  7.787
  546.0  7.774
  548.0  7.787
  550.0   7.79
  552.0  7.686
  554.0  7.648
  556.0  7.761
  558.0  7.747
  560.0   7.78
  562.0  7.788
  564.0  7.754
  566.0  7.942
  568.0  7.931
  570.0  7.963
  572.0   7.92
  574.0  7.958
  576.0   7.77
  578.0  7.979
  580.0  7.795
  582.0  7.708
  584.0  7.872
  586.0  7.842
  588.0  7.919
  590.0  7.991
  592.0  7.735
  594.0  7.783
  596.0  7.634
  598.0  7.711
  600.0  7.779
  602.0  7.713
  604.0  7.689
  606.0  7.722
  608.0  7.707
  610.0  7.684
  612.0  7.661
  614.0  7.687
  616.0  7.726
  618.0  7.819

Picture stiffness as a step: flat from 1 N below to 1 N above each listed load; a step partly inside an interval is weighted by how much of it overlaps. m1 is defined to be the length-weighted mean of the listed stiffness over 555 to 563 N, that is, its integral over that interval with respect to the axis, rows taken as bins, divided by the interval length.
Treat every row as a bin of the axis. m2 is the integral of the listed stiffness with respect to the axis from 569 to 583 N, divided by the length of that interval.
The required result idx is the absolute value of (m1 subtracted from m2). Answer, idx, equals 0.10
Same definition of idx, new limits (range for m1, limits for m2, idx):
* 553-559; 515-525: 0.07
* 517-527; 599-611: 0.07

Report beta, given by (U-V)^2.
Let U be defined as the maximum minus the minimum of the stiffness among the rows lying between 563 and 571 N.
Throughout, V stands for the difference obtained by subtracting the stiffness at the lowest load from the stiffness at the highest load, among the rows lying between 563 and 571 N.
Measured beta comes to 0.000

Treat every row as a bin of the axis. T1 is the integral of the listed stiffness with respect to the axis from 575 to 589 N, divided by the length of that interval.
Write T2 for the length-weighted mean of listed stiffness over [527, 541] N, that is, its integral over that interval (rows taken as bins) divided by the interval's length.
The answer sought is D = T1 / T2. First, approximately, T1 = 7.84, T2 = 7.75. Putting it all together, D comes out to 1.011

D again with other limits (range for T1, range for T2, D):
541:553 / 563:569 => 0.986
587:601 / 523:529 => 0.999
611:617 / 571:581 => 0.976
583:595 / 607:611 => 1.021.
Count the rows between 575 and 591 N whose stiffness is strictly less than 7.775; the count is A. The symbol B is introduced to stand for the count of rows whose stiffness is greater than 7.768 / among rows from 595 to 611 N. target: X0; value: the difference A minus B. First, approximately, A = 2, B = 1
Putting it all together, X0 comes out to 1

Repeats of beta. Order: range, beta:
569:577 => 0.149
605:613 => 0.015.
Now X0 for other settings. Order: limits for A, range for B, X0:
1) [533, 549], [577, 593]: -1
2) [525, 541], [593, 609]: 3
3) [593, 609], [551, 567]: 3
